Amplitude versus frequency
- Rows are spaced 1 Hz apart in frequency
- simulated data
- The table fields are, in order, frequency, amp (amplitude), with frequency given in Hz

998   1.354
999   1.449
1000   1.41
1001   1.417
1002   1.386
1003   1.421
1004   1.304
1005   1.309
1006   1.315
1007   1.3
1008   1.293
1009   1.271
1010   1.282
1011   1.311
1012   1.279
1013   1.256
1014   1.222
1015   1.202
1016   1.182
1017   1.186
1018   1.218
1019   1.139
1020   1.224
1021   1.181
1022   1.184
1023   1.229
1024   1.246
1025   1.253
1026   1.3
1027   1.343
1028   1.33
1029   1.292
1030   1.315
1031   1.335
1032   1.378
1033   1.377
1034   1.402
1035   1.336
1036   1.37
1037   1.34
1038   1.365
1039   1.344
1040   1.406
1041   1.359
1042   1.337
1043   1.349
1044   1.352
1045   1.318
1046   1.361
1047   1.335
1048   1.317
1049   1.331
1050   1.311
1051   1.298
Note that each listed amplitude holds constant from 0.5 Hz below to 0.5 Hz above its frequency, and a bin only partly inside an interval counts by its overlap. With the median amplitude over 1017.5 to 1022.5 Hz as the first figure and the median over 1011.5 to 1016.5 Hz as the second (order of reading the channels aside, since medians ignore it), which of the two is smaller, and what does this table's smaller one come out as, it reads 1.18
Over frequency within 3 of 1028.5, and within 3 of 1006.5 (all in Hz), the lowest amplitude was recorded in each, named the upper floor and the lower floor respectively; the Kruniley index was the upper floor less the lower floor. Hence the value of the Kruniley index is 0.02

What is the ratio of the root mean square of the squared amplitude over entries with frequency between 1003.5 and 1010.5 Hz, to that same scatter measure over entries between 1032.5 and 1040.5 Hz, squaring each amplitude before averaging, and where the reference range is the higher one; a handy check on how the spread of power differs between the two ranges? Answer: 0.90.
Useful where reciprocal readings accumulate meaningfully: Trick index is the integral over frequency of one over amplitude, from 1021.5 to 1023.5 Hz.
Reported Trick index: 1.66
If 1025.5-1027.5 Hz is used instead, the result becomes 1.51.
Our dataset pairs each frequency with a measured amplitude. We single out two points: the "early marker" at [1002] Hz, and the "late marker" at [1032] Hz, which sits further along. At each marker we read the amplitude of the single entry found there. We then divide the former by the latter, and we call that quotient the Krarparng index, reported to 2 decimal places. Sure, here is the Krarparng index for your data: 1.01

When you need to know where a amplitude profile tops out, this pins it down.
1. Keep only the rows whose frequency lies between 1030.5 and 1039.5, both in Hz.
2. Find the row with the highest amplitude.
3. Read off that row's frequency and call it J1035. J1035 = 1034 Hz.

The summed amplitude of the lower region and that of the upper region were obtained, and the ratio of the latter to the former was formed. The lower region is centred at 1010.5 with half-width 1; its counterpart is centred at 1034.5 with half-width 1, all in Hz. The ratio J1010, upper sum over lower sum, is 1.06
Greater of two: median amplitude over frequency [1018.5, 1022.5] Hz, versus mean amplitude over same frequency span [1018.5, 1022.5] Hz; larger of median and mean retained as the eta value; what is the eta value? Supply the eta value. 1.18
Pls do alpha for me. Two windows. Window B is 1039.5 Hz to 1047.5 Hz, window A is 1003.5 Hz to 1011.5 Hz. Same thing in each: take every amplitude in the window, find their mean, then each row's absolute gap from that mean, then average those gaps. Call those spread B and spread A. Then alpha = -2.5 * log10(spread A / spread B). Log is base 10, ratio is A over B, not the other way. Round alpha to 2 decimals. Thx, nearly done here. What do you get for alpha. 0.40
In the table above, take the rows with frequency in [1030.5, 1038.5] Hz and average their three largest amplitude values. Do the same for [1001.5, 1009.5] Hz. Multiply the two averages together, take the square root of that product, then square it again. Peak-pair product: 1.90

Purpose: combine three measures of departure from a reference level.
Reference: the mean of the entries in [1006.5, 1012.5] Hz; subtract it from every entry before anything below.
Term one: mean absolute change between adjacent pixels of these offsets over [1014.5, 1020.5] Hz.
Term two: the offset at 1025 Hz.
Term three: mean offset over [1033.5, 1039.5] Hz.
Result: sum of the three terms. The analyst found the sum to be 0.078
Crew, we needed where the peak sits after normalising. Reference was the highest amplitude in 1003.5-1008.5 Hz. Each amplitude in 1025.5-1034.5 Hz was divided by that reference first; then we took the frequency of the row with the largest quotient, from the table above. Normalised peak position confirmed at 1034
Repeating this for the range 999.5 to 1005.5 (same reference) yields 1003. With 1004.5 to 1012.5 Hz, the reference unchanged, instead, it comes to 1006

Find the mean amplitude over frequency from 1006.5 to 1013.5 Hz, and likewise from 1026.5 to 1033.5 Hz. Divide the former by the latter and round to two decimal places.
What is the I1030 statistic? 0.96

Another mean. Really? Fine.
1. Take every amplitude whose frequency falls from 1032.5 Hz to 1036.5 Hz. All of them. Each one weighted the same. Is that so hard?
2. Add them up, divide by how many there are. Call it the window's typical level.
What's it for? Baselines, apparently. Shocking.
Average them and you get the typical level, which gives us 1.37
